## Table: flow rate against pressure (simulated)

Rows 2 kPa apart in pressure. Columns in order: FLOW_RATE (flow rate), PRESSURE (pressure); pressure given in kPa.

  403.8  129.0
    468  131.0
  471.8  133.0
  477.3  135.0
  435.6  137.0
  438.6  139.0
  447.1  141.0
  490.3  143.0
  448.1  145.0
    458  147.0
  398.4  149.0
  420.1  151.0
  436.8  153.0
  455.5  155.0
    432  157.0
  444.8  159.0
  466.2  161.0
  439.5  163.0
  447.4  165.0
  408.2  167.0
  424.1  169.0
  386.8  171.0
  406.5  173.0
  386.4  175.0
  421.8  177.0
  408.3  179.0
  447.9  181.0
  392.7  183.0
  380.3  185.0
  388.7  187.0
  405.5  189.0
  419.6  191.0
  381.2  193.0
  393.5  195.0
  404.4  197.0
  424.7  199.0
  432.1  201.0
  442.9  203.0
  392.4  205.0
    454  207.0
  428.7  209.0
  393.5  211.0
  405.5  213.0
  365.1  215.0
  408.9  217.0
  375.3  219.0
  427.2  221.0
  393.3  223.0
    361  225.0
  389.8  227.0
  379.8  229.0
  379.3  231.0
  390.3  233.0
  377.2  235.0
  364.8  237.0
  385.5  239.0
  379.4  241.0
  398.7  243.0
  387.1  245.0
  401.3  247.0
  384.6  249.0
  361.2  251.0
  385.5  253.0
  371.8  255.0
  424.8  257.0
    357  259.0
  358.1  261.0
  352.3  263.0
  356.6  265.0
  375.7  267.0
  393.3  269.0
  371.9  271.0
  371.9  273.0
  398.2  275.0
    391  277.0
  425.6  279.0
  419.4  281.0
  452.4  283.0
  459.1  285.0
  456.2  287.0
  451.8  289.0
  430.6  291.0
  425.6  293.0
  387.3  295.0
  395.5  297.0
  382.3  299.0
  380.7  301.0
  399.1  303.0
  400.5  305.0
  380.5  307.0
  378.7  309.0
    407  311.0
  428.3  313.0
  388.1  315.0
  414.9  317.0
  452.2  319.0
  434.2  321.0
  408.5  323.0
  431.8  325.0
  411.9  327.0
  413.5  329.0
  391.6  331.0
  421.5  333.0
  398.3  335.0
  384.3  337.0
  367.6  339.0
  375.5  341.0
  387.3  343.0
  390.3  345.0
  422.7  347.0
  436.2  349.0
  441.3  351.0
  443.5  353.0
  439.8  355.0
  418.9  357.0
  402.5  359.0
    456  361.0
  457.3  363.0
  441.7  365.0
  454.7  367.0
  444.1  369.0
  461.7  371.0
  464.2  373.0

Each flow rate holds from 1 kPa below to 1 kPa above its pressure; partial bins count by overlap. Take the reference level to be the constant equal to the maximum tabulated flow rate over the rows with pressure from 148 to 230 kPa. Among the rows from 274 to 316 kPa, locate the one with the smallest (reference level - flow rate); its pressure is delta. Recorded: 285.0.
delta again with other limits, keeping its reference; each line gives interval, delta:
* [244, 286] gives 285.0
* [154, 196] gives 161.0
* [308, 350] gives 319.0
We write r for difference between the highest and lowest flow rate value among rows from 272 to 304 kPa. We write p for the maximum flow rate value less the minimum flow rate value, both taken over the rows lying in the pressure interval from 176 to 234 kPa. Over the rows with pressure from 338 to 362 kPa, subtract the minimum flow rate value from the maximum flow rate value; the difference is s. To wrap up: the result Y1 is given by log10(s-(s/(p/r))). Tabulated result 0.7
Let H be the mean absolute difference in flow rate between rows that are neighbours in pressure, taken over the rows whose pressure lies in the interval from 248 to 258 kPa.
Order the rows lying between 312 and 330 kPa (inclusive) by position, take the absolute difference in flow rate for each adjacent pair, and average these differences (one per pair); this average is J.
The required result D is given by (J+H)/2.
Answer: 26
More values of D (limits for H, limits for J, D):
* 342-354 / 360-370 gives 11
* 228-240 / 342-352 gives 13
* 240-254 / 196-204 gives 16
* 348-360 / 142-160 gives 18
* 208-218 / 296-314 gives 23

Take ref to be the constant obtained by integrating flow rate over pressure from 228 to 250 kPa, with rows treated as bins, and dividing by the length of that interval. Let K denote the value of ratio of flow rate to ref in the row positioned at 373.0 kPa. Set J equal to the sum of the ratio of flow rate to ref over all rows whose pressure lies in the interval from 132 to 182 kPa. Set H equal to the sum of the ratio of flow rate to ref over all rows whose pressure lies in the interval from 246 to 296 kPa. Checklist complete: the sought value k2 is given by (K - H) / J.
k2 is -0.87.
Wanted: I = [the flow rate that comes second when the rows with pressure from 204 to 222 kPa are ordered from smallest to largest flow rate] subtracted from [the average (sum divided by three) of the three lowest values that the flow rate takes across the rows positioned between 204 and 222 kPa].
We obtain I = 2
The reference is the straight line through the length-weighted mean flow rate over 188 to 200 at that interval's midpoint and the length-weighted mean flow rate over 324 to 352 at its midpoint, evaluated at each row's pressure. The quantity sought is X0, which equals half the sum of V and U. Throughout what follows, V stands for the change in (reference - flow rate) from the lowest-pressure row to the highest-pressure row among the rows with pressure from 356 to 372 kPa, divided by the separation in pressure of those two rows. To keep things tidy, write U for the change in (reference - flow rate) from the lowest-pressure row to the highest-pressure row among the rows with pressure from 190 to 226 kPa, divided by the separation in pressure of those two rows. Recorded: -0.7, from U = 1.7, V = -3.1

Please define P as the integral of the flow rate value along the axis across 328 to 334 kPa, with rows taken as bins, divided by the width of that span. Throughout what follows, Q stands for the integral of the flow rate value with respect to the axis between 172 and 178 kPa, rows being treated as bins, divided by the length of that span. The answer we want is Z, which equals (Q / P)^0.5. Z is 1.00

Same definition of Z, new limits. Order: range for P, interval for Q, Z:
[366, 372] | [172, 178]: 0.94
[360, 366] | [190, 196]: 0.94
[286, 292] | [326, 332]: 0.95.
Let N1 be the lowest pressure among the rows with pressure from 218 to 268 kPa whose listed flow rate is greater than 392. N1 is 221.0 kPa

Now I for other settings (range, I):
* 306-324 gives 2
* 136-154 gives -2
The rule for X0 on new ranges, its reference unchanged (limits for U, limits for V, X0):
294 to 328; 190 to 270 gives -0.2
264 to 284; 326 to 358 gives -2.8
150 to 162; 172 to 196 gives -2.0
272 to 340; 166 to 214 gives 0.1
